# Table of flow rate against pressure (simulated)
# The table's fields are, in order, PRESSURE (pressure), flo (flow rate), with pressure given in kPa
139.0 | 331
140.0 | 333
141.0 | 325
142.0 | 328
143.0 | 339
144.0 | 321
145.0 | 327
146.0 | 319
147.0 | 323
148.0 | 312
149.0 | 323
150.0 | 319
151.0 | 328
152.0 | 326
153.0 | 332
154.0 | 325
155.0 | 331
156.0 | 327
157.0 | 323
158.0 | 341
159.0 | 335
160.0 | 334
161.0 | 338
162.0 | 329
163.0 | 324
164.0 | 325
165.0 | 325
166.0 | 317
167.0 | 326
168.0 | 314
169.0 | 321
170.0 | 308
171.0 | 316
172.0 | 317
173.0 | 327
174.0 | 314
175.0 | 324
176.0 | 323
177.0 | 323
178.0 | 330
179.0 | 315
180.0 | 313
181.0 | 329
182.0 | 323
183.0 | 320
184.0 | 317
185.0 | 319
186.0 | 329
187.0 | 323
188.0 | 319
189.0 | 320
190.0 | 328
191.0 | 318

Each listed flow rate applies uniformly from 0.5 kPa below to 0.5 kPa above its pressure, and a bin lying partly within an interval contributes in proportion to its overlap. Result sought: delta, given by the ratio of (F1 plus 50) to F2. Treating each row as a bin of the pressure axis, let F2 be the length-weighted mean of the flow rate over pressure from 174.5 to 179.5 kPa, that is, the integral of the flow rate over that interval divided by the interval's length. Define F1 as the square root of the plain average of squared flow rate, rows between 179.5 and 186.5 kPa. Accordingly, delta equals 1.15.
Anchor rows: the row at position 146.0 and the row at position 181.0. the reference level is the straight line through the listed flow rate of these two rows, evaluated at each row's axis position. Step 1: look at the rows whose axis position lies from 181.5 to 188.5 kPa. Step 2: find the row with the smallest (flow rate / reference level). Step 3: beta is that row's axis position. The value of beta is 184.0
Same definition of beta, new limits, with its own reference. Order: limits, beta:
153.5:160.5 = 157.0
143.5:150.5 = 148.0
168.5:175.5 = 170.0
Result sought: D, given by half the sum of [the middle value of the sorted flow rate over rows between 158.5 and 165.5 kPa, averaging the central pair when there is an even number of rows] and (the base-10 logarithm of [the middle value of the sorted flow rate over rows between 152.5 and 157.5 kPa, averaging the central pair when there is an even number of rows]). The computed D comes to 165.8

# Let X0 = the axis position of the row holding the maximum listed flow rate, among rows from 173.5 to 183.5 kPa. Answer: 178.0 kPa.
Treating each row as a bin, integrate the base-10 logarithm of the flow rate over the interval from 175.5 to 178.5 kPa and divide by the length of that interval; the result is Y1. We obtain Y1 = 2.51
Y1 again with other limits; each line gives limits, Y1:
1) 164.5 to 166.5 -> 2.51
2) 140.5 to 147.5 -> 2.51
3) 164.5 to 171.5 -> 2.50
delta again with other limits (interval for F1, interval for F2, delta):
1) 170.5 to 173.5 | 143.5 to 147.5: 1.15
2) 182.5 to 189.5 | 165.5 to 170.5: 1.17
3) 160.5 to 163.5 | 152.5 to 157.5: 1.16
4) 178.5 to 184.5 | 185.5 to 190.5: 1.14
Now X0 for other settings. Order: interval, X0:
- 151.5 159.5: 158.0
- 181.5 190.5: 186.0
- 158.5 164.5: 161.0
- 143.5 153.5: 153.0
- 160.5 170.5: 161.0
